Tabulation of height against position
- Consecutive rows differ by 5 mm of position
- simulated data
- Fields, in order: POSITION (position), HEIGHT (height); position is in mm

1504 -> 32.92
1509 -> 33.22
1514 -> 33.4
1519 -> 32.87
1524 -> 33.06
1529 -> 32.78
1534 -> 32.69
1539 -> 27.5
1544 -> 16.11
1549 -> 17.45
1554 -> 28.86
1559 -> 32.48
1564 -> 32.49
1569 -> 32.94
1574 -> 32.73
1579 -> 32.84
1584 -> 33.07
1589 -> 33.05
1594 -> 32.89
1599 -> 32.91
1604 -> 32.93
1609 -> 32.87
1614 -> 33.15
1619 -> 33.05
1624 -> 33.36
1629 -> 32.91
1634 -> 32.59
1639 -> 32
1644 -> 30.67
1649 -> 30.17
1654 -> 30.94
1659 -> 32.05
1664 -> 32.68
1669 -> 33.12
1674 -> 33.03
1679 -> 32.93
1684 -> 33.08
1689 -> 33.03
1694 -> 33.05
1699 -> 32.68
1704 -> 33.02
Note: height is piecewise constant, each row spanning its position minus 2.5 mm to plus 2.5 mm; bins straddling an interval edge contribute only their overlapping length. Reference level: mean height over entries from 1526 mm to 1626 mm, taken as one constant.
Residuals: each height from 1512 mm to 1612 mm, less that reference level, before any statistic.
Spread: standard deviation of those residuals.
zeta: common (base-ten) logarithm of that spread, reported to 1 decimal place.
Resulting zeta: 0.7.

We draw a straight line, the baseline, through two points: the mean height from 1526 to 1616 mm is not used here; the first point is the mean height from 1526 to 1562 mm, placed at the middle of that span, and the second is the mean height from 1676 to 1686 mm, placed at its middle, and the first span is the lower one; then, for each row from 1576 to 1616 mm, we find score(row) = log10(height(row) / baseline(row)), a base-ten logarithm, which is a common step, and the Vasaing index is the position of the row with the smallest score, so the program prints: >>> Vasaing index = 1609 mm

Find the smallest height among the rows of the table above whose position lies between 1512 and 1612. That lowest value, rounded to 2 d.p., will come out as 16.11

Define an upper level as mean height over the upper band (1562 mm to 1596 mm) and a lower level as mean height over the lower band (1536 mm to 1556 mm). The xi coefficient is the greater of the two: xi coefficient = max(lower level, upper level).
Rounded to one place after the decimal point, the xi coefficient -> 32.9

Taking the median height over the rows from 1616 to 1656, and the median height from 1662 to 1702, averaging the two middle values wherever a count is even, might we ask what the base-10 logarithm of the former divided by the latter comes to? -0.0098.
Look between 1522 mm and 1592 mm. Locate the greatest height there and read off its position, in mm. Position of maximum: 1584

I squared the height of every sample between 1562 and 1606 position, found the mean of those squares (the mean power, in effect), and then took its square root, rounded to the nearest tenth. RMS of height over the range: 32.9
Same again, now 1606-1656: 32.2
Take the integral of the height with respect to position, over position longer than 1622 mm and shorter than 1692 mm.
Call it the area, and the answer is 2263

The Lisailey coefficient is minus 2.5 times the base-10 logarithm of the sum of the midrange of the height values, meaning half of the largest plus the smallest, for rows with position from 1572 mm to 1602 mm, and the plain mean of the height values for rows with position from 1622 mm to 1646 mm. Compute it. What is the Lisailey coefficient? -4.54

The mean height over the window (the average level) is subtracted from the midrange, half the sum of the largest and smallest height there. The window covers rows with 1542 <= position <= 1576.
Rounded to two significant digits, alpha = -3.1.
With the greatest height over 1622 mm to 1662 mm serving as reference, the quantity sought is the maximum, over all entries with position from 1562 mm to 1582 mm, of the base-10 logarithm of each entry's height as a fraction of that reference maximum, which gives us -0.006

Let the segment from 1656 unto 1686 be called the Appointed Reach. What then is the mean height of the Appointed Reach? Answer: 32.8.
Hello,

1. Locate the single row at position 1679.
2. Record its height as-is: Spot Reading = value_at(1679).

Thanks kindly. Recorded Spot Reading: 32.93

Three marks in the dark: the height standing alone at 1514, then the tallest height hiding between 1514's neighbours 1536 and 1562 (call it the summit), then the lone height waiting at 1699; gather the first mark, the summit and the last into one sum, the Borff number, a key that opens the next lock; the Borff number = 98.6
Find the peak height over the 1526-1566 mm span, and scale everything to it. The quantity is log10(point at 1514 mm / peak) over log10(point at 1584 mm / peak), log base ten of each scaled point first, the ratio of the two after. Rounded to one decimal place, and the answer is 2.1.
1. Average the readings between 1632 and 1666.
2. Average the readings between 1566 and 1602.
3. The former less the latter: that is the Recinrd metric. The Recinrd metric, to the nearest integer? -1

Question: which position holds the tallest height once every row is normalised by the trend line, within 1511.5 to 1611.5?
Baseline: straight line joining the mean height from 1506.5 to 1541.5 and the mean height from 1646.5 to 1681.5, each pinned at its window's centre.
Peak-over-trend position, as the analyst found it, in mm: 1514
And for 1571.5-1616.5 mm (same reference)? 1614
